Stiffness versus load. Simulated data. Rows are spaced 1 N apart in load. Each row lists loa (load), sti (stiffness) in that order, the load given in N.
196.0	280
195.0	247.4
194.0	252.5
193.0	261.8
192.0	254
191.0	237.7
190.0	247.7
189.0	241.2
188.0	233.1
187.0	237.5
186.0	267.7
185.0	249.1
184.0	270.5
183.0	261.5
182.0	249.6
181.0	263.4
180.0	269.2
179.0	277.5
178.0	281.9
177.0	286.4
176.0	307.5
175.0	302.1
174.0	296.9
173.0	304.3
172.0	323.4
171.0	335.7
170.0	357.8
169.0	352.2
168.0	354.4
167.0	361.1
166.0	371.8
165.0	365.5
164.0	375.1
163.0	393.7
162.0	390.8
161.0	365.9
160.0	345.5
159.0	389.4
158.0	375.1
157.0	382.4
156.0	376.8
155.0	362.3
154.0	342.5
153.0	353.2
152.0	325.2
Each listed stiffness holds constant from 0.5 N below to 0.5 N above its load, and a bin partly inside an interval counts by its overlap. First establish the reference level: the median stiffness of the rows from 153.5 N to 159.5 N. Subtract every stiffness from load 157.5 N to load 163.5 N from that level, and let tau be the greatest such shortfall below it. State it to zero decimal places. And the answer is 30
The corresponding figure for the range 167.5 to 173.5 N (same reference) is 72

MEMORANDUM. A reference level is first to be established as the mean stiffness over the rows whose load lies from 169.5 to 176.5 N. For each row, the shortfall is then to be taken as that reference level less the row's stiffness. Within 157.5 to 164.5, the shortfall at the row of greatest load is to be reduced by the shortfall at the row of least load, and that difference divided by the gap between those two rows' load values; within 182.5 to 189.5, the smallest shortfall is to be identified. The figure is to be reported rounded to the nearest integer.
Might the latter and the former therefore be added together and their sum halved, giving 24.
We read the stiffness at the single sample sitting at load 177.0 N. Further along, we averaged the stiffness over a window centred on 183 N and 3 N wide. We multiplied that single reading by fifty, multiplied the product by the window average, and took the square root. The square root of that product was 1932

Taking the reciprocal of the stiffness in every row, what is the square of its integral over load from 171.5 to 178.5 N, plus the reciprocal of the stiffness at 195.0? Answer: 0.0046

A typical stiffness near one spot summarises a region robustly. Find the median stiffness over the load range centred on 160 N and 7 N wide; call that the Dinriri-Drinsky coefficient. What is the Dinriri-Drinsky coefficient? 382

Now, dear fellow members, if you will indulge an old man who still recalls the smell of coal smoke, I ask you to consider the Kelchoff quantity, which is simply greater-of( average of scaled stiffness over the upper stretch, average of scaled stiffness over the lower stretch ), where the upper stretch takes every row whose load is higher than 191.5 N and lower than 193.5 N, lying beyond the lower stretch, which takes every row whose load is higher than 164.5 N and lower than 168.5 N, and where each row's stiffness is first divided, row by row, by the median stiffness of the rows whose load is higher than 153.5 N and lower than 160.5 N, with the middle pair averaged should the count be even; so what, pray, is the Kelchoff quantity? 0.968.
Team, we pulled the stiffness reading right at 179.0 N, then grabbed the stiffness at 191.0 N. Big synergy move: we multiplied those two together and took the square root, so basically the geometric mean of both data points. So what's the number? 257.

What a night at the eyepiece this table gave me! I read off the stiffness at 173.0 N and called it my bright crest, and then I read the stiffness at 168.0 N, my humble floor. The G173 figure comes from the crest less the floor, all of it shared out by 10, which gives -5.0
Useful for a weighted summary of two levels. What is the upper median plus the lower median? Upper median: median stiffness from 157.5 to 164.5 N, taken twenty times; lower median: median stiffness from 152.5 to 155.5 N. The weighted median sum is 7855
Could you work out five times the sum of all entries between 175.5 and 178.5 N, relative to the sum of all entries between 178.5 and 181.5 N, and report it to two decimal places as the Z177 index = 5.41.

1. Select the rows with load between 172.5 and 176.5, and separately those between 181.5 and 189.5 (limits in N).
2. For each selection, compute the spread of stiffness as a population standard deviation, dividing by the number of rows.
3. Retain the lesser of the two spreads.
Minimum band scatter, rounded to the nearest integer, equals 4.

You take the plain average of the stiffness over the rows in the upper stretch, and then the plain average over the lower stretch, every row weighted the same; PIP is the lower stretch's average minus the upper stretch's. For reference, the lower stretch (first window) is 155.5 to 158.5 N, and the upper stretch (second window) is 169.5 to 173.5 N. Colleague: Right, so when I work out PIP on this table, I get 48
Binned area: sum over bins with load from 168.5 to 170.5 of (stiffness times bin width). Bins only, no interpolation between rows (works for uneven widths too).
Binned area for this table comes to 710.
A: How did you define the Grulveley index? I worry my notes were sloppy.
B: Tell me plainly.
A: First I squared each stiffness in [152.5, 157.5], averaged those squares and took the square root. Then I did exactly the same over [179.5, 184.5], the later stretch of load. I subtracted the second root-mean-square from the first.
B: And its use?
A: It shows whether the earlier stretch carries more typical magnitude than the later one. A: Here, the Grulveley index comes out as 101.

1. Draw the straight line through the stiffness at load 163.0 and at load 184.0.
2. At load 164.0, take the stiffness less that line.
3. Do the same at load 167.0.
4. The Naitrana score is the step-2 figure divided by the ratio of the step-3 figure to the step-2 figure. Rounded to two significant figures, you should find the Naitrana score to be -18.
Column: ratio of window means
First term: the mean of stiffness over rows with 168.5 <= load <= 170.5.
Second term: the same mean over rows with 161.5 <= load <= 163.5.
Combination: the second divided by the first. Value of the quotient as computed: 1.10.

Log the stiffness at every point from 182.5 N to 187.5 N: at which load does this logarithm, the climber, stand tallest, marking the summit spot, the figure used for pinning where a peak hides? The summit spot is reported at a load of 184.0 N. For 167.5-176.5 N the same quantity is 170.0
